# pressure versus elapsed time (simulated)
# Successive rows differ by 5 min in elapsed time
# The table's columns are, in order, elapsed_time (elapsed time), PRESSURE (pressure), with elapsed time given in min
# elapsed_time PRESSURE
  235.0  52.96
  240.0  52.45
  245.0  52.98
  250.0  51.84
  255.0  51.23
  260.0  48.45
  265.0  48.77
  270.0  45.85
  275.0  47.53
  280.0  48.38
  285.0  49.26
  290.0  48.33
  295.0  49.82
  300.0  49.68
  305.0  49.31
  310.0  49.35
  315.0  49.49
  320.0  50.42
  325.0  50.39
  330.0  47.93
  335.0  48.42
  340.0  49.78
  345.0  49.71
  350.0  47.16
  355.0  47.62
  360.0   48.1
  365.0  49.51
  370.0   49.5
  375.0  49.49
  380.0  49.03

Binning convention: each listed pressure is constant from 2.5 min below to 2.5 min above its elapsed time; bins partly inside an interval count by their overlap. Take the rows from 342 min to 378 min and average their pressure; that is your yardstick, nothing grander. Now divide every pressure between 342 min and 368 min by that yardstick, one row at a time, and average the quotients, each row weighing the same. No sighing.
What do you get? 0.99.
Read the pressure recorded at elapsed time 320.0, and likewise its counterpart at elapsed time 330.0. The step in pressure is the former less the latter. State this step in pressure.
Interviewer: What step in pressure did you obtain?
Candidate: 2.5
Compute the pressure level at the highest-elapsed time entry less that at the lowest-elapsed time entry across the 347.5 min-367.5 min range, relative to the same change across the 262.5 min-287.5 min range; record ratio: 4.8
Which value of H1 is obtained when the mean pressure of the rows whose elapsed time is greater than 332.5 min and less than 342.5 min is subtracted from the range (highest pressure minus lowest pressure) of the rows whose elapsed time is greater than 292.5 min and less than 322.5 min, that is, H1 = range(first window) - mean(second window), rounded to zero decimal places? -48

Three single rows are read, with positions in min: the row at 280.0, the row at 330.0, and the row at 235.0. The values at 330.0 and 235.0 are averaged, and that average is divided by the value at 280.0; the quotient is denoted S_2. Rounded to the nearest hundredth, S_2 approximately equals 1.04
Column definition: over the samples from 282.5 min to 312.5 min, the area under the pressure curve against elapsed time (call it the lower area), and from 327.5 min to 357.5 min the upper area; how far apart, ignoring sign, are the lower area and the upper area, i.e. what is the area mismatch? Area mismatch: 26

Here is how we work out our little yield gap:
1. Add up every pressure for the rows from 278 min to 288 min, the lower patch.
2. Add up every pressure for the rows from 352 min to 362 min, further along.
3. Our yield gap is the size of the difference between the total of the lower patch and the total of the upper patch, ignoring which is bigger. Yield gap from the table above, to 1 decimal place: 1.9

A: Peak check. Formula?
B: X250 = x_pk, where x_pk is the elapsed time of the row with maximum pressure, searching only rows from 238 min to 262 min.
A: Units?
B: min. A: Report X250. 245.0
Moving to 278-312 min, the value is 295.0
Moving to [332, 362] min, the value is 340.0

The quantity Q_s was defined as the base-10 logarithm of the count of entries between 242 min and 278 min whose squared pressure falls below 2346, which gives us 0.30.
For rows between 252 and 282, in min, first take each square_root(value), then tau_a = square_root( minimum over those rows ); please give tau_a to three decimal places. 2.602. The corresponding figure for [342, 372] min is 2.621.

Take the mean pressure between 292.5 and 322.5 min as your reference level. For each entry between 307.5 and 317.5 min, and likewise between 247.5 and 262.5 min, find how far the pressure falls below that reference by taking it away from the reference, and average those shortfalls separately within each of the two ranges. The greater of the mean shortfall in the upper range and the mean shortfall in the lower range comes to 0.26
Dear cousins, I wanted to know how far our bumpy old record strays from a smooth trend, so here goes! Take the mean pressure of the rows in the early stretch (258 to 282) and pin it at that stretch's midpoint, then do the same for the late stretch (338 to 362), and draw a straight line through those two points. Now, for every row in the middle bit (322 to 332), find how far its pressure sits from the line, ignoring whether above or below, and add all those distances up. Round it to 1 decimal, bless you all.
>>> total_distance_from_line 2.5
